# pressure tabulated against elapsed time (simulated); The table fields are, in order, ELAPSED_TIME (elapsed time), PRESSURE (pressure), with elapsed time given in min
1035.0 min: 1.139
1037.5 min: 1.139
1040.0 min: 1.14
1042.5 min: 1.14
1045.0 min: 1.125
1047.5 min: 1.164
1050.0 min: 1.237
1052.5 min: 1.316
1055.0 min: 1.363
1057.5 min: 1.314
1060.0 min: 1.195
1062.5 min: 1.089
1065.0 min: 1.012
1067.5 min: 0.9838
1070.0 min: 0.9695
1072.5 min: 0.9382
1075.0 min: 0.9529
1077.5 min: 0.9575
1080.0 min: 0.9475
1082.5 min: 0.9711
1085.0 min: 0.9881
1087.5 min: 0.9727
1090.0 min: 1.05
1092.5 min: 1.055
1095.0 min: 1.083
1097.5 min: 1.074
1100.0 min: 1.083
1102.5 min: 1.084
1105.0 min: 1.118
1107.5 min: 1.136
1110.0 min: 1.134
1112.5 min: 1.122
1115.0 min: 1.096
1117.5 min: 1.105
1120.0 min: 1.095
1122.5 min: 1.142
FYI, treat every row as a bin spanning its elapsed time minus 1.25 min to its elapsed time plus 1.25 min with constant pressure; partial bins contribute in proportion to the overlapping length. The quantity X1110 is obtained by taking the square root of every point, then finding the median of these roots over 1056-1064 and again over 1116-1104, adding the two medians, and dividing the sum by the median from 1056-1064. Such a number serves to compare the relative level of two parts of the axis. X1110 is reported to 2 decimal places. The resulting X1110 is 1.97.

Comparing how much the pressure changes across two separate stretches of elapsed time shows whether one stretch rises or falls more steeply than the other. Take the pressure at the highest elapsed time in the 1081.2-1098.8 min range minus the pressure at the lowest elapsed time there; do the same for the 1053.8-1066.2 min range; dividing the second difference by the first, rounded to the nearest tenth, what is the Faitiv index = -3.4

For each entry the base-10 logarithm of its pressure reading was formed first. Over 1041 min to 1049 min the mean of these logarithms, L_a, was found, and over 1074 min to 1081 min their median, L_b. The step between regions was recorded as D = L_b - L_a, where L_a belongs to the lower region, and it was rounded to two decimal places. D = -0.08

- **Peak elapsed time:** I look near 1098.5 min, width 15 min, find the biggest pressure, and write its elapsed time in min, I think 1105.0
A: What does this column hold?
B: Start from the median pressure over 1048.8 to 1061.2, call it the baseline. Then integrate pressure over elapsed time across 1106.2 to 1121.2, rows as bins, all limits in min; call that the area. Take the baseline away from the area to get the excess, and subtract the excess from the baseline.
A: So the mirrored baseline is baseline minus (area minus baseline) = -14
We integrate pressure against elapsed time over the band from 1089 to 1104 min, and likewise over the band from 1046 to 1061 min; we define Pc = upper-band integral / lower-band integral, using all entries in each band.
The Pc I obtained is 0.85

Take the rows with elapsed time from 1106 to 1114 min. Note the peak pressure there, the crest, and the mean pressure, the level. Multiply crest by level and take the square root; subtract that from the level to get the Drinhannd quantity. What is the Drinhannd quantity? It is -0.003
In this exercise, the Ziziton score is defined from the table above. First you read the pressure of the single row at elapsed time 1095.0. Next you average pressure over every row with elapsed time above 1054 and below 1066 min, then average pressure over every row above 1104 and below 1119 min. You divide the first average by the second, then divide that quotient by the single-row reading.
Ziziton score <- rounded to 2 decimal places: 0.99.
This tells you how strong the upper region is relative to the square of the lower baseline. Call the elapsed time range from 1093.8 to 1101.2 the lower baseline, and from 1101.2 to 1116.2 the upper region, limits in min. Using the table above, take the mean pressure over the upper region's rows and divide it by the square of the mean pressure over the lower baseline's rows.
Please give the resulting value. 1.0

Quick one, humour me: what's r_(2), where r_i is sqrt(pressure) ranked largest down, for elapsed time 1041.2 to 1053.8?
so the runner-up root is 1.11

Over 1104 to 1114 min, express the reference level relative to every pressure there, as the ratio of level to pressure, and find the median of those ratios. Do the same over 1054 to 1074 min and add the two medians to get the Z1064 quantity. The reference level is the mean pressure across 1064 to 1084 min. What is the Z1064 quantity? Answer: 1.78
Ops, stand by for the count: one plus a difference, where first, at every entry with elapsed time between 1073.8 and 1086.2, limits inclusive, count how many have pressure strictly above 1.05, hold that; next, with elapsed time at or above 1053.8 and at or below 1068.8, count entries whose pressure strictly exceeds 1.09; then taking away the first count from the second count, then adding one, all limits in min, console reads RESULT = 4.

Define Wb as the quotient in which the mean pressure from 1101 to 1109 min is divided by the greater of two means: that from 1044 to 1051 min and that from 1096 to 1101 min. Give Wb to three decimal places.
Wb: 0.947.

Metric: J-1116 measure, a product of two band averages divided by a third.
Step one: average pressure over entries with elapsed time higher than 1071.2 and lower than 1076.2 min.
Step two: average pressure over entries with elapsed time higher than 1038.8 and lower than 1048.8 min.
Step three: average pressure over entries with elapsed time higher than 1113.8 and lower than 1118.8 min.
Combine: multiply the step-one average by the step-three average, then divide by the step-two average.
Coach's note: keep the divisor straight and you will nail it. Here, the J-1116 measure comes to 0.91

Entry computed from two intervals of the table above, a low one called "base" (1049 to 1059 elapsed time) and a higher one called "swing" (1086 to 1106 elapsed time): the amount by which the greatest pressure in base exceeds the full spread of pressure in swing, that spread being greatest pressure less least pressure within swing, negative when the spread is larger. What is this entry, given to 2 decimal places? 1.22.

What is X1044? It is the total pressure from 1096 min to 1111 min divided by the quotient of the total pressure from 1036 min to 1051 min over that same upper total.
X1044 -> 6.3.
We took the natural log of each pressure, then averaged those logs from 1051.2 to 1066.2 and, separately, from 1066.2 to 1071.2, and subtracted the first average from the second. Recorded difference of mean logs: -0.21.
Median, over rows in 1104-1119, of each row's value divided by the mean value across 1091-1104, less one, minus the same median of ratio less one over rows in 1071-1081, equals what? 0.16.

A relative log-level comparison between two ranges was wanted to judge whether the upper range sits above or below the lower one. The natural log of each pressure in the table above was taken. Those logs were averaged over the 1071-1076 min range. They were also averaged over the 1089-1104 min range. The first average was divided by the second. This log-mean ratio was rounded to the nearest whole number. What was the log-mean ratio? -1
